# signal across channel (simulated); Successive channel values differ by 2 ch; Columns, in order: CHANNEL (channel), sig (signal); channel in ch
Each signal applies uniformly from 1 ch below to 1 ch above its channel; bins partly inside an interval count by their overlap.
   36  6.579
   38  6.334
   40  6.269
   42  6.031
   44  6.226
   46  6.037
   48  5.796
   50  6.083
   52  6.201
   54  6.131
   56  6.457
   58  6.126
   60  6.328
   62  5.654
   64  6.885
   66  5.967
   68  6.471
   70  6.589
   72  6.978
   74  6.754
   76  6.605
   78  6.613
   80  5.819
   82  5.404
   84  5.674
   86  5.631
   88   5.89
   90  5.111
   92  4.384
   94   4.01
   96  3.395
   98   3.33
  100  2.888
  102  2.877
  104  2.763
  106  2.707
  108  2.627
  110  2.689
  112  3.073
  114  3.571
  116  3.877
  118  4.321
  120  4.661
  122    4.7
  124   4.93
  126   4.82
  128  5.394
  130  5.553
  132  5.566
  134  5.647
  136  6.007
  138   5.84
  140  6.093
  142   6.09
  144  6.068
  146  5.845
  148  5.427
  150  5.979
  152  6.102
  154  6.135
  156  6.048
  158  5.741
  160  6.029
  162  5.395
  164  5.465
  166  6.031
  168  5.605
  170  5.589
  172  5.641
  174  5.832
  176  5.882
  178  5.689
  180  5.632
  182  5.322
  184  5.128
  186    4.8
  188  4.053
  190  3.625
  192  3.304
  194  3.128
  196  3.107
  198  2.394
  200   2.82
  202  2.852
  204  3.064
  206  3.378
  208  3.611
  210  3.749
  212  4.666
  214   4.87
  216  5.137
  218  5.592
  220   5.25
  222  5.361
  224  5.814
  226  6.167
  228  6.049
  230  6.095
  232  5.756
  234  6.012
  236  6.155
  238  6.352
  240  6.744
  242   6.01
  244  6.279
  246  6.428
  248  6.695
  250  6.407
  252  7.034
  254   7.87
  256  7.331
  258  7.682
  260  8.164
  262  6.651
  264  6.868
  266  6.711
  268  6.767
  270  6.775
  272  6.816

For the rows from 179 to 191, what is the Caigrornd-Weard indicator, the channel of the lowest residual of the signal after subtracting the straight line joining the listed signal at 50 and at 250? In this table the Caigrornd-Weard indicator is 190 ch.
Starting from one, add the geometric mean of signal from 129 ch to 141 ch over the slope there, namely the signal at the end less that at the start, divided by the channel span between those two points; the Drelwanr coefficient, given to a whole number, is 108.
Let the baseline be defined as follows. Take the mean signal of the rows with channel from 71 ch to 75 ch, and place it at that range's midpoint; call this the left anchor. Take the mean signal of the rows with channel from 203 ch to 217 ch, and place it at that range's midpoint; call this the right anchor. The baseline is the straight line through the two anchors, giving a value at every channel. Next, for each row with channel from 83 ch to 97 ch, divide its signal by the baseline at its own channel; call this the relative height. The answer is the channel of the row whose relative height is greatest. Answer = 88 ch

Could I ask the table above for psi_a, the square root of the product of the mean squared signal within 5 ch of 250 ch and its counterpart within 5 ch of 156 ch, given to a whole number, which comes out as 42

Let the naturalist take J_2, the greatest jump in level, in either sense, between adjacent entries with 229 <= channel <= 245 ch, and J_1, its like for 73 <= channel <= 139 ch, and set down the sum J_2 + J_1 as 1.53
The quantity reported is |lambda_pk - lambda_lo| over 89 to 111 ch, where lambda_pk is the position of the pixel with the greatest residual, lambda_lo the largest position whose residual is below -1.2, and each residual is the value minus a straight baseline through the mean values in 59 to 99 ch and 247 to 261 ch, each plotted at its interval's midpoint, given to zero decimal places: 20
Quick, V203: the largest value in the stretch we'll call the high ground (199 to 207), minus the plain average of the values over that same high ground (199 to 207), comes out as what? 0.35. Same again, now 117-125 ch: 0.28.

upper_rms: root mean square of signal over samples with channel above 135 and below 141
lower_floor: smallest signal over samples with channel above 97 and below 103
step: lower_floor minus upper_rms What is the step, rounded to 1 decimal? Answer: -3.1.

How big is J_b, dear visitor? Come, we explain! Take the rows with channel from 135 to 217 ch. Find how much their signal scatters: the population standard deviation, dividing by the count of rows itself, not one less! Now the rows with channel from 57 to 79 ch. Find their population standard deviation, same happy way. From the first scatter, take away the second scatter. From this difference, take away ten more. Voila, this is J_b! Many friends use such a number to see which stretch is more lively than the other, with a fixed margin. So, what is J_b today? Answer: -9.2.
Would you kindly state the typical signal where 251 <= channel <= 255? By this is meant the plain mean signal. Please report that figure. 7.5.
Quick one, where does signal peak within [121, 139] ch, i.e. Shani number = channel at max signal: 136 ch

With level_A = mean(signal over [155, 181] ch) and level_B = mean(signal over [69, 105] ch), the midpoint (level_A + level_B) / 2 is 5.4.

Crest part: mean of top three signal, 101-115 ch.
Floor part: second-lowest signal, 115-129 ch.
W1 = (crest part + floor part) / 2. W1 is 3.75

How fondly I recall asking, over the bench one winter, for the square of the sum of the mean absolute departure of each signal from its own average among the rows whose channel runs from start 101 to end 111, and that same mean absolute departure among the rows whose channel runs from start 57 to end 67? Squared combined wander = 0.16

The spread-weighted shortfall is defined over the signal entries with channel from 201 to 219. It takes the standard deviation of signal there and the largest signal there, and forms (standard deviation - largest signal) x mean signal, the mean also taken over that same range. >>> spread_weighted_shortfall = -19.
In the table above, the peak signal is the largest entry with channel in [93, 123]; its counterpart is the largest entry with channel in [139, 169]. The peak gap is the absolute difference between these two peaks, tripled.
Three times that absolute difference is 4.3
